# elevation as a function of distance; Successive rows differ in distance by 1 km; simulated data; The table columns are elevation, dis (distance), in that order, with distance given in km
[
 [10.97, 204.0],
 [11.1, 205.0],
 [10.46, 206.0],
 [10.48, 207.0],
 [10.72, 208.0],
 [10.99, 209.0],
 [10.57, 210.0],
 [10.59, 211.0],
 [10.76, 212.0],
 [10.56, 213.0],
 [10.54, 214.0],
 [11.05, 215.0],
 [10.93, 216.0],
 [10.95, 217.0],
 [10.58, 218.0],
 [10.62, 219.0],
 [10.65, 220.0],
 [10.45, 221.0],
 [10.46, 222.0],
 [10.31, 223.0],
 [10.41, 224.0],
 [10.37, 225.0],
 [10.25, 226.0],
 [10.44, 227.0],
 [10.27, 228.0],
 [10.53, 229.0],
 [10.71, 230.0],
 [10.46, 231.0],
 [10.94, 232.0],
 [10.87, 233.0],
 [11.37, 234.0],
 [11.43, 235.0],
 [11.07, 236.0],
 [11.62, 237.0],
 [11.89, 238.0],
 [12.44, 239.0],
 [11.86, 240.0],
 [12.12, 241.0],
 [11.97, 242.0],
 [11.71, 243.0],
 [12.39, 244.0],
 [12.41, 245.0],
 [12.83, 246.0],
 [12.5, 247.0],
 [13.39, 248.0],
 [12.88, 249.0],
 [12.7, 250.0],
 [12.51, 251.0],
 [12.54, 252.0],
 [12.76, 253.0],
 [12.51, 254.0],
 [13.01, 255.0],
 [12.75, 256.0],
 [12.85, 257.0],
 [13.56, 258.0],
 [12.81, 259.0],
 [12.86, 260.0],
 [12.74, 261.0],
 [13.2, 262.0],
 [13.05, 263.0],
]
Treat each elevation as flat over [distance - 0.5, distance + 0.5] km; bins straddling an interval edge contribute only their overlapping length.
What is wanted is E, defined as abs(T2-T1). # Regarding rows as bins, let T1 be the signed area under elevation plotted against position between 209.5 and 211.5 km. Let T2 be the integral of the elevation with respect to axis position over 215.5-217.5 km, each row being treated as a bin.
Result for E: 1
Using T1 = 21.2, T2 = 21.9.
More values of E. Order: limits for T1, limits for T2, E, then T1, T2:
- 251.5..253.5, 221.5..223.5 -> 5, 25.3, 20.8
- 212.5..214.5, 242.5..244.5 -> 3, 21.1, 24.1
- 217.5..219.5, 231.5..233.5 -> 1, 21.2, 21.8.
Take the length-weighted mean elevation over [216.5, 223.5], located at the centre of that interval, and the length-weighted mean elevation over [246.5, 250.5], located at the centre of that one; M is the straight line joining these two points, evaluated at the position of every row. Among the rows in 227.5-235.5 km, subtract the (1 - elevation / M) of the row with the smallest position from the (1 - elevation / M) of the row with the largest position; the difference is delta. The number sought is -0.05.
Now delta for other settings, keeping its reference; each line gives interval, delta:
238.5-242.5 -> 0.06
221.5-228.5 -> 0.06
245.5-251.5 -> 0.06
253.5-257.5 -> -0.01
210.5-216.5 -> 0.01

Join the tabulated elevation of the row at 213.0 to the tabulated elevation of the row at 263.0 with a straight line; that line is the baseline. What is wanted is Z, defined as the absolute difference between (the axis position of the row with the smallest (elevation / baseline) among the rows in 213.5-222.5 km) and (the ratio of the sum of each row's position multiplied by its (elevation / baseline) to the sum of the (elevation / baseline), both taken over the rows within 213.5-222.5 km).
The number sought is 4.1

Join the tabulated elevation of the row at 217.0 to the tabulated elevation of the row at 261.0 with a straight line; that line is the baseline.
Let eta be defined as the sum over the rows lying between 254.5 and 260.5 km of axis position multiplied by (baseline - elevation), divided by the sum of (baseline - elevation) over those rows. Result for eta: 257.2 km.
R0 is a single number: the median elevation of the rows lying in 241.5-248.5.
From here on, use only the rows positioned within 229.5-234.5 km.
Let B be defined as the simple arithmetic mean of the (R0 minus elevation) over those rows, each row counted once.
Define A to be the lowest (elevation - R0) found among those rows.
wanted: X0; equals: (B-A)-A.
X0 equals 5.44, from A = -1.95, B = 1.54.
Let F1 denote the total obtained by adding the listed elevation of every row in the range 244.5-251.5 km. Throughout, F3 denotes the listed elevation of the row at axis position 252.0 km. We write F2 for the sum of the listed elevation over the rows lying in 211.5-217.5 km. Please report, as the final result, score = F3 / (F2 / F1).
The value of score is 17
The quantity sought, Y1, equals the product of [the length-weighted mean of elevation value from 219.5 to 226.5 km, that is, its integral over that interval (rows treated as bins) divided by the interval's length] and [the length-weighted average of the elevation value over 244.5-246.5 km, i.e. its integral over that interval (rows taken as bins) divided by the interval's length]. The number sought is 131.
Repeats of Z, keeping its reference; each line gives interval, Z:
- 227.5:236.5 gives 4.0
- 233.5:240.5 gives 1.0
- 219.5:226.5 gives 3.0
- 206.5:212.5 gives 1.5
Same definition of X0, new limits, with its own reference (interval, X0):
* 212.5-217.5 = 5.34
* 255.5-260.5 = -1.24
